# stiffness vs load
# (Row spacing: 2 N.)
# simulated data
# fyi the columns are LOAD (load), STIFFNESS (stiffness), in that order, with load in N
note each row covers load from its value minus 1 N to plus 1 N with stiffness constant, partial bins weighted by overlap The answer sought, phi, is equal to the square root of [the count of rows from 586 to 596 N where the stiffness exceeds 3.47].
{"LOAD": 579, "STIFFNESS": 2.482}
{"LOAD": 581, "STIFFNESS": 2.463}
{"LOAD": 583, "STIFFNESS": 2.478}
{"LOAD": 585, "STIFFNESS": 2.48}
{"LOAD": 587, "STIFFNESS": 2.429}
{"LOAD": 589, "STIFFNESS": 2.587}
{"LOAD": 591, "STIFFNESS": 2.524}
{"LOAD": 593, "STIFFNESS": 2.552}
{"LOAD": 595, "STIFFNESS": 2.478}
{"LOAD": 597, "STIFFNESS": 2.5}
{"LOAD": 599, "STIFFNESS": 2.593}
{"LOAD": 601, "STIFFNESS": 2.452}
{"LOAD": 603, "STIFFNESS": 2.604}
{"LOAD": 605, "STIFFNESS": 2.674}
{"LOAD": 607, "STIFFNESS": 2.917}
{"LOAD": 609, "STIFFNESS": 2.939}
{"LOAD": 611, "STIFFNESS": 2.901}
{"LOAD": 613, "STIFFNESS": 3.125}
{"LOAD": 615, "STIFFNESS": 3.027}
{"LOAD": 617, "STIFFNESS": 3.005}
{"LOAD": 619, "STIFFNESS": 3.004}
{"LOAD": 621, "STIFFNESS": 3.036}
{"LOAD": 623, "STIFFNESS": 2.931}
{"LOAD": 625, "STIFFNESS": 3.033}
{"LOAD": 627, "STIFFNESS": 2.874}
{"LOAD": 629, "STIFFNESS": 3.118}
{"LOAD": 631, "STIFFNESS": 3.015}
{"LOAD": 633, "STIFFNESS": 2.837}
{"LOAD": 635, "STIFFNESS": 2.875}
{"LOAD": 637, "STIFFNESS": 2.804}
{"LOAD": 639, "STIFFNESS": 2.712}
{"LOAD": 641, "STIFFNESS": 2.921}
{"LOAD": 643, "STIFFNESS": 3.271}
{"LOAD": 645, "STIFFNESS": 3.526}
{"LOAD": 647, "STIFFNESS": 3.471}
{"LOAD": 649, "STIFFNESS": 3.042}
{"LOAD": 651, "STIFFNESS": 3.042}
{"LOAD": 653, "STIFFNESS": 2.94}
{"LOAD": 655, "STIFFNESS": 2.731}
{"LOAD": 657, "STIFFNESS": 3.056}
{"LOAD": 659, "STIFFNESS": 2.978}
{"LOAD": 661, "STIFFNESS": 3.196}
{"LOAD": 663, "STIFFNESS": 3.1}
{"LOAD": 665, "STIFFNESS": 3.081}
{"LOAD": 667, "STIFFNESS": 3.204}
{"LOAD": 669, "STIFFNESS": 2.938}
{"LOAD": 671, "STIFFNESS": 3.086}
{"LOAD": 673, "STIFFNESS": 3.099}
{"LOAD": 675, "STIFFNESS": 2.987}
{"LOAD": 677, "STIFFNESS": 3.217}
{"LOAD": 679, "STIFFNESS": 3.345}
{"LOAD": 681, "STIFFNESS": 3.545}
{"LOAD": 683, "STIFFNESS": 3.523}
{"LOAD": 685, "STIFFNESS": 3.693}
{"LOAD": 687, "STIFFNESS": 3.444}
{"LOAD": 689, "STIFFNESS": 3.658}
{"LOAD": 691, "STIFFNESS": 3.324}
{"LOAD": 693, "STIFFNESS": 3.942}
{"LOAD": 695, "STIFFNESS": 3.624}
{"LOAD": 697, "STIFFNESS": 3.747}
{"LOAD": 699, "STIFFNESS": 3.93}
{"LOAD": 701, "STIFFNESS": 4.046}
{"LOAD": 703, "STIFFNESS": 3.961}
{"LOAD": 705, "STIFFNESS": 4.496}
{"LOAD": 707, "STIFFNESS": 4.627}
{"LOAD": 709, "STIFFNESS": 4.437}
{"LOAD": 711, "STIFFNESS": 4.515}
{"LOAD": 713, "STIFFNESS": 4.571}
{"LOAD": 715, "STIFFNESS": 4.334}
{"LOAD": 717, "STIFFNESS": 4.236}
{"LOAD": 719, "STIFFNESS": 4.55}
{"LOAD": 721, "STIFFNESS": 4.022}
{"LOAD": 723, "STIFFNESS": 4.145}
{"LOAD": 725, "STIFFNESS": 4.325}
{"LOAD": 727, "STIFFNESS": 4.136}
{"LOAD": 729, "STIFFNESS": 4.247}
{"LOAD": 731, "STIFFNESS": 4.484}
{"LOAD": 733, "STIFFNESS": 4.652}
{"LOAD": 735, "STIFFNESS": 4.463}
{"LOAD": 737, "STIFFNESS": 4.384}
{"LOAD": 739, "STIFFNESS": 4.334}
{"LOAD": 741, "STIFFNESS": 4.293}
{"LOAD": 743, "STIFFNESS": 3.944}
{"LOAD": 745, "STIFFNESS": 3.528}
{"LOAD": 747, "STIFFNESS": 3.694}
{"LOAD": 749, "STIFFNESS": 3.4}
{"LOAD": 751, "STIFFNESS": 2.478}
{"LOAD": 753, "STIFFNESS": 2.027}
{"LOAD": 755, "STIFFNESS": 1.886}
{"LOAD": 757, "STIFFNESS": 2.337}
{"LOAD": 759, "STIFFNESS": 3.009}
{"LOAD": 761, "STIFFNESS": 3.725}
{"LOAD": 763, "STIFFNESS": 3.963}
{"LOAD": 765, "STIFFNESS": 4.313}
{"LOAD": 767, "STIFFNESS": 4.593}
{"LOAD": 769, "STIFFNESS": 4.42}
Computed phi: 0.0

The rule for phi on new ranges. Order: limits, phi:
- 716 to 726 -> 2.2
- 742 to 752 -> 1.7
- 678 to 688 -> 1.7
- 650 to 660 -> 0.0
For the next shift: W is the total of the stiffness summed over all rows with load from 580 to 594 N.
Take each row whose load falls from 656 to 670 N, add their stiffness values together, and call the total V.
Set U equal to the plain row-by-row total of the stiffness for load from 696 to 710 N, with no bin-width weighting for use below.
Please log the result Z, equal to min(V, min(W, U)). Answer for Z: 18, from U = 29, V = 21.6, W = 17.5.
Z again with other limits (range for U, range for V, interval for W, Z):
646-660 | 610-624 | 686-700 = 21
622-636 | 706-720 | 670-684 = 21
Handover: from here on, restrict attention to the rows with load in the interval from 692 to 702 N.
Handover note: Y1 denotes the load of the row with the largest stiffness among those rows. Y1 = 701 N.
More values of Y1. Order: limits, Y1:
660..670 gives 667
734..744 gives 735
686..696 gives 693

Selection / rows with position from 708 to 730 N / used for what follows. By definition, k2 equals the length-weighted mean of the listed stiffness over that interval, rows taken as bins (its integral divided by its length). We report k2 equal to 4.3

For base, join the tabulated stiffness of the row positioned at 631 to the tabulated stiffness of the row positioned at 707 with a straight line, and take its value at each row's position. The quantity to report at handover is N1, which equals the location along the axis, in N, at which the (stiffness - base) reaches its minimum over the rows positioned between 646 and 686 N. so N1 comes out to 675 N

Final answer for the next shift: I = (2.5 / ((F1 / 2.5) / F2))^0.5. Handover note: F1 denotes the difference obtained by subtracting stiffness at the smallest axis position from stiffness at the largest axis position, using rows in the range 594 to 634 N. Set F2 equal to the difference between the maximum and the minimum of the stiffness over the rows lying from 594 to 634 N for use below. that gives 3.4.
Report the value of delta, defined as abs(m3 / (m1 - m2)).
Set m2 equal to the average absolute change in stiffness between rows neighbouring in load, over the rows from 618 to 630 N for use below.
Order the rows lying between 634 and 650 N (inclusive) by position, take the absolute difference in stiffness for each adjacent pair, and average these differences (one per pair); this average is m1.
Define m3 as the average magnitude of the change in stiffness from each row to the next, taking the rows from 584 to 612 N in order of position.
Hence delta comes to 1.1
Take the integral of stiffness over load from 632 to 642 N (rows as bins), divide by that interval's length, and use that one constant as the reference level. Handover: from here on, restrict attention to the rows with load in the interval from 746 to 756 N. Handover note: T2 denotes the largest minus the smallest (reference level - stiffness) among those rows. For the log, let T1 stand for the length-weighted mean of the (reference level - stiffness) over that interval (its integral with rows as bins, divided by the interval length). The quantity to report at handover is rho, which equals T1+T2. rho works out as 1.94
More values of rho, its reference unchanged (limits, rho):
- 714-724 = -0.90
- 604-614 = 0.37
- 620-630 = 0.08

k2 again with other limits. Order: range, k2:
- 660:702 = 3.4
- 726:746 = 4.2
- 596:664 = 2.9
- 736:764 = 3.4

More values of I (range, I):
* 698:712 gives 2.7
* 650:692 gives 4.6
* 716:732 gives 3.6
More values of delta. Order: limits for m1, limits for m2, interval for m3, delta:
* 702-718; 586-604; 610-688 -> 1.5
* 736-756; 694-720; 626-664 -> 1.3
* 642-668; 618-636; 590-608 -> 2.6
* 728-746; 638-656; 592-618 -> 10.0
